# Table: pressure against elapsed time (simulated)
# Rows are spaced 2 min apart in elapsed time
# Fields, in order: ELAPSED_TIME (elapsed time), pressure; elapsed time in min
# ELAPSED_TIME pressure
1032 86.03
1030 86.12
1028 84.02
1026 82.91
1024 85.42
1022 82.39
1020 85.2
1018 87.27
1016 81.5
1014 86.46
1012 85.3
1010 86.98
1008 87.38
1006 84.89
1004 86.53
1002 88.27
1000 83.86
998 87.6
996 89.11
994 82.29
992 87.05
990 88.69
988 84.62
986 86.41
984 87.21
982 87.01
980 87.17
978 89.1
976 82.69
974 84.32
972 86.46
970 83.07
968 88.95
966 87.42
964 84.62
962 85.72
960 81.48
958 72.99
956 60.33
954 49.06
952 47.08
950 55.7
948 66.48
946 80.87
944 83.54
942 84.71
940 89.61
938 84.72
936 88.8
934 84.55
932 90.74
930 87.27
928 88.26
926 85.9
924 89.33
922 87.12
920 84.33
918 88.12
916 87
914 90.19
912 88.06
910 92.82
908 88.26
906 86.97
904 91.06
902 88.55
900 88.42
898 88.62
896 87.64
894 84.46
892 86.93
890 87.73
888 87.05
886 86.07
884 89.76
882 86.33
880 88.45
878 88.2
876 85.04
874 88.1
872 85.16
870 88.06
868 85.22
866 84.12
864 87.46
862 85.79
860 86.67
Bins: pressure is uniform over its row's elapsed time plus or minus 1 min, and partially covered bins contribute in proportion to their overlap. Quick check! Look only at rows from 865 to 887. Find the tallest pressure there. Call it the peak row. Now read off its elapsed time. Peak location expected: 884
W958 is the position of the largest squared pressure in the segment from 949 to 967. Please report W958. 966 min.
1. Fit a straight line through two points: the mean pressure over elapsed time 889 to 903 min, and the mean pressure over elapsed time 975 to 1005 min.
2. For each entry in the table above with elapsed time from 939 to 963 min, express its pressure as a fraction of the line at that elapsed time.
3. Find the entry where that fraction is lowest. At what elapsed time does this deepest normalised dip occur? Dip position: 952 min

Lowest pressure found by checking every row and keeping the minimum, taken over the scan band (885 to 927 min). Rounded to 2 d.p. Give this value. 84.33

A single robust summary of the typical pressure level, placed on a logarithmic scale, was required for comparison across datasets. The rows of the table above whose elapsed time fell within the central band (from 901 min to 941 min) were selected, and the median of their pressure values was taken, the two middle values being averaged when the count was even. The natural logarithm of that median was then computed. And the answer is 4.48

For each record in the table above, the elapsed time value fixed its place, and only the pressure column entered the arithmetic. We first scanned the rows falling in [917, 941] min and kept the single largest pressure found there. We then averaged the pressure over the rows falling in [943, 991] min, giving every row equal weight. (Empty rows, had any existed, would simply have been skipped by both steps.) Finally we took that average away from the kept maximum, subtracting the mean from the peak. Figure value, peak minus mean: 12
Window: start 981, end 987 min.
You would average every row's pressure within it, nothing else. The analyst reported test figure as 86.9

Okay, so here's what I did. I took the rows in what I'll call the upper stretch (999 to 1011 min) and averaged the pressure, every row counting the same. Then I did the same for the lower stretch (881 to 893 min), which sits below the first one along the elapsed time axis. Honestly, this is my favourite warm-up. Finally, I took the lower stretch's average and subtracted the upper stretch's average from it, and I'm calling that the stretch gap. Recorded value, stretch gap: 1.0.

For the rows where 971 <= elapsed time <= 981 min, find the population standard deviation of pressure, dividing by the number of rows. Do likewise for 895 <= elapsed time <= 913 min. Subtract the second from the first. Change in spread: 0.5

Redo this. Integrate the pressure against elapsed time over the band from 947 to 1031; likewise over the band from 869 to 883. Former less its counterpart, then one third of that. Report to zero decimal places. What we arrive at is 1885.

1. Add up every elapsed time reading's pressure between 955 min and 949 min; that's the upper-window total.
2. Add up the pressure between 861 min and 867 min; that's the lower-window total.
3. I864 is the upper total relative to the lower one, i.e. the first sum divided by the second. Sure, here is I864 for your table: 0.59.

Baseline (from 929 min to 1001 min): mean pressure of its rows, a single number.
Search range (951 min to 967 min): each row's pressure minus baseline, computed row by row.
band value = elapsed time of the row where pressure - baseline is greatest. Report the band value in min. 966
